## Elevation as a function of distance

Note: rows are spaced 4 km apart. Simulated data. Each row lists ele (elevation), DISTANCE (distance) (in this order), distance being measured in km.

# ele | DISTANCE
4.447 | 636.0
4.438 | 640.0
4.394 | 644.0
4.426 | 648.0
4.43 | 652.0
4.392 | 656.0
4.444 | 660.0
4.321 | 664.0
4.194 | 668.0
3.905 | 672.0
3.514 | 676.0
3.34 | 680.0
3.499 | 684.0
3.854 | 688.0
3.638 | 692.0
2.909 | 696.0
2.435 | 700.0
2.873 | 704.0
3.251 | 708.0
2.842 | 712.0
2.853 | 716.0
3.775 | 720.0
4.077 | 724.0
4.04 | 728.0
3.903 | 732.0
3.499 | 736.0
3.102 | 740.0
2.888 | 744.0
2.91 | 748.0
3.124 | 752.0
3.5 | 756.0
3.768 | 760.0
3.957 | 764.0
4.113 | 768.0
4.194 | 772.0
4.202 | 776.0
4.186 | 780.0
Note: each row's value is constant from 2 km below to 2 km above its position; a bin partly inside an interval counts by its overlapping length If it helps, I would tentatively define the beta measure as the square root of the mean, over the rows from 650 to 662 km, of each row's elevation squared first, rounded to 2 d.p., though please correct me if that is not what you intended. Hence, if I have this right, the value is 4.42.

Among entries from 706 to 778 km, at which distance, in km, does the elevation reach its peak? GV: 776.0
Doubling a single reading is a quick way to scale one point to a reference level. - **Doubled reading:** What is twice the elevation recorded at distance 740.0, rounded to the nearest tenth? 6.2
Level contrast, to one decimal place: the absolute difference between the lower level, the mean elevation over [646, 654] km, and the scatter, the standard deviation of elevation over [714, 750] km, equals 3.9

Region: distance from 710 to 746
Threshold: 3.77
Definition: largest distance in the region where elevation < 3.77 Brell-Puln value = 744.0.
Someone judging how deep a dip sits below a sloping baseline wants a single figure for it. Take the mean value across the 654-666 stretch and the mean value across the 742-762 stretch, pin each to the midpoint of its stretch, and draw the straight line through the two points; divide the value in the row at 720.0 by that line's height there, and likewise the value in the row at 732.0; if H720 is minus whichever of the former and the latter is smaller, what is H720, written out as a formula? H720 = -1.0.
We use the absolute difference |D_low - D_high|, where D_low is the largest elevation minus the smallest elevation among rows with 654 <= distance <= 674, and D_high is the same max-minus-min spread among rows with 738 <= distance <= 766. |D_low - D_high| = 0.53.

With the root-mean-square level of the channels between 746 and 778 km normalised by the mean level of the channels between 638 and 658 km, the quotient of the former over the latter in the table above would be 0.85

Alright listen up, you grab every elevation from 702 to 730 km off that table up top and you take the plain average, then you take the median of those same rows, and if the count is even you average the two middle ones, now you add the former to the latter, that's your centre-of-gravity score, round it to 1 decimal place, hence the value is 6.6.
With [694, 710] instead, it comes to 5.8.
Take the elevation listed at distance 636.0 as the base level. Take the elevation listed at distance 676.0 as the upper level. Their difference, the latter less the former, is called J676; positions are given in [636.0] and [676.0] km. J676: -0.93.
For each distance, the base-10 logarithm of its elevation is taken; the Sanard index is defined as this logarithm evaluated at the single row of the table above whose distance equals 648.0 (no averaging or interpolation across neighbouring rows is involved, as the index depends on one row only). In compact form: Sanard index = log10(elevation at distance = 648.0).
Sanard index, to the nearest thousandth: 0.646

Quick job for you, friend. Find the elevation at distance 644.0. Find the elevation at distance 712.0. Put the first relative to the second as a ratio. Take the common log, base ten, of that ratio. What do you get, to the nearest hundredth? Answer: 0.19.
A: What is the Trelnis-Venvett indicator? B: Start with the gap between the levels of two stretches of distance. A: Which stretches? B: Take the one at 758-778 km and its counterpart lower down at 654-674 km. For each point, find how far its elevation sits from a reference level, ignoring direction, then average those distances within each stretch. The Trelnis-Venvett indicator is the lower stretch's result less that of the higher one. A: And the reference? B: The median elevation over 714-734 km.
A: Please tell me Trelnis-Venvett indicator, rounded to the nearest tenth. 0.2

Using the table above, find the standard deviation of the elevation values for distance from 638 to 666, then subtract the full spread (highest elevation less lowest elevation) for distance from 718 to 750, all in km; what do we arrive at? -1.15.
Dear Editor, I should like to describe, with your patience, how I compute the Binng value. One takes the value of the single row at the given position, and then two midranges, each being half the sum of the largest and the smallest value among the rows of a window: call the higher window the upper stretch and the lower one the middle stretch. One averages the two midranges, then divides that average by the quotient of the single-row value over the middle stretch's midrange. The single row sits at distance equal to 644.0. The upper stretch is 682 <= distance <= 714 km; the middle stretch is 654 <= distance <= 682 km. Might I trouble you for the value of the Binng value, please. 3.1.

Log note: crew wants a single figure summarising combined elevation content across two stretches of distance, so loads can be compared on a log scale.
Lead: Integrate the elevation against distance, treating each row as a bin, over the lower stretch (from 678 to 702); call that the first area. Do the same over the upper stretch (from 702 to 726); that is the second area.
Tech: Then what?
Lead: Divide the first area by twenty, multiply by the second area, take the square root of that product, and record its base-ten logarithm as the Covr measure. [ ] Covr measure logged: 1.25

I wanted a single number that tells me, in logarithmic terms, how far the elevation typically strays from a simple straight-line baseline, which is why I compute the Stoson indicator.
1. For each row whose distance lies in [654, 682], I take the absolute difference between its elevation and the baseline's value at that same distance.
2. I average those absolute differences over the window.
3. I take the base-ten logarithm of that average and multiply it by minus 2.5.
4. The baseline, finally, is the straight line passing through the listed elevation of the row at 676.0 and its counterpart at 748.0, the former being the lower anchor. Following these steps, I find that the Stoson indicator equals 0.81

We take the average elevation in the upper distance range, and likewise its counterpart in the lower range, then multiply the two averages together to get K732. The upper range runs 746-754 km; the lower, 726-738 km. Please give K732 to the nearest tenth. 11.5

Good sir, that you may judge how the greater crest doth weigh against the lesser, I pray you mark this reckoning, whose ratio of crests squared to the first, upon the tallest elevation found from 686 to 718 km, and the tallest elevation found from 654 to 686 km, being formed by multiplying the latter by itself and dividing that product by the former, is 5.1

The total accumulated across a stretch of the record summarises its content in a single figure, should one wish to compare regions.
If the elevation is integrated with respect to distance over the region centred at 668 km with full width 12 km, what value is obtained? 50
